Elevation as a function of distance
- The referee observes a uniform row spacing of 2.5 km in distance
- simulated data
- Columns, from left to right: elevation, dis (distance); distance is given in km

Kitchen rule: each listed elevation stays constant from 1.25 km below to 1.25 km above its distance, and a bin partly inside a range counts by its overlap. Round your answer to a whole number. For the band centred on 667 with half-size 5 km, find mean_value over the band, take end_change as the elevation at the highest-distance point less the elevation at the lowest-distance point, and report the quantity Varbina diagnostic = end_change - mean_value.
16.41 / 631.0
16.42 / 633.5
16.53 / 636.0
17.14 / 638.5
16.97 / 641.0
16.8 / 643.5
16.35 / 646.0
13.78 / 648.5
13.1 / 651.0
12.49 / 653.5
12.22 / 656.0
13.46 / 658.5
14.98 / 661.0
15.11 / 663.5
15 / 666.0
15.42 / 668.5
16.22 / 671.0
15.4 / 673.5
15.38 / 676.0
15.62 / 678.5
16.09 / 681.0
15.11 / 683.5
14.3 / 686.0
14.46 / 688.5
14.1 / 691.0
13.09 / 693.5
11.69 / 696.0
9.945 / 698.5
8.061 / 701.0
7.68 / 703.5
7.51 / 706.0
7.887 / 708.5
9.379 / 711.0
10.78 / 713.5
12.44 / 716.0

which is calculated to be -14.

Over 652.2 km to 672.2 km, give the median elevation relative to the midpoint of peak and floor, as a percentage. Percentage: 105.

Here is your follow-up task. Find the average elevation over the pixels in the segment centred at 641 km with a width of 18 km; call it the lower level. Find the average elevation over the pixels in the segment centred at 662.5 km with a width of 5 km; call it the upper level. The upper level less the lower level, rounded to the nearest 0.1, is -1.2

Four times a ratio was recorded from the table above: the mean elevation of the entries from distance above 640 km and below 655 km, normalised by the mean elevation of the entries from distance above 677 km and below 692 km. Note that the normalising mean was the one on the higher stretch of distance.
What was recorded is 4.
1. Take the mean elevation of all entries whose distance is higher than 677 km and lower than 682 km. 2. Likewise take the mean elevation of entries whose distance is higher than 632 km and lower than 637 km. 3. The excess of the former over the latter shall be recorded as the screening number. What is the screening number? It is -0.6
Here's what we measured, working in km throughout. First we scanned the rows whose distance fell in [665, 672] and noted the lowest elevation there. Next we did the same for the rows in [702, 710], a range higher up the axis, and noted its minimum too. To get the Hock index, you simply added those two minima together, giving 22.5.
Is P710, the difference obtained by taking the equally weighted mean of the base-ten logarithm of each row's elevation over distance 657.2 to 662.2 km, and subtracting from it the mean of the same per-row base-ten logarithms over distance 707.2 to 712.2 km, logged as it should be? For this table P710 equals 0.22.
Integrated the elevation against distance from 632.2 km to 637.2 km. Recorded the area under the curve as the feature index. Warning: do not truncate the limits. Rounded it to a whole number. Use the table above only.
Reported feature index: 82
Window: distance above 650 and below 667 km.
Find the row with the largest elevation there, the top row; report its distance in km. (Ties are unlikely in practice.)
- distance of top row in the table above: 663.5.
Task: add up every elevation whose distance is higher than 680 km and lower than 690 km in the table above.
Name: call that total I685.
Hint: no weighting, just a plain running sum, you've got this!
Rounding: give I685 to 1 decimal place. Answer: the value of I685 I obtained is 60.0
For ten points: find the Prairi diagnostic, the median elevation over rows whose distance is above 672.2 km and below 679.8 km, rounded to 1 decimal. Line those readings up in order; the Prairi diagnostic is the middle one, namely 15.4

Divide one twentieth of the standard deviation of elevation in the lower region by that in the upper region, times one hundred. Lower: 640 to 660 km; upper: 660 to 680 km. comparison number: 25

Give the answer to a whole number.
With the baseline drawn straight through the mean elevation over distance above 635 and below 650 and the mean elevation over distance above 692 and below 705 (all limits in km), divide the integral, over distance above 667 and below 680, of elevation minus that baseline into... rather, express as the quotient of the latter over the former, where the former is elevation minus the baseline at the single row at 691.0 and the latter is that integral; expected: 11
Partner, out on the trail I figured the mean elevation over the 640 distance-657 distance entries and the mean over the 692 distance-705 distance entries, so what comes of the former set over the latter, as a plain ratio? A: 1.4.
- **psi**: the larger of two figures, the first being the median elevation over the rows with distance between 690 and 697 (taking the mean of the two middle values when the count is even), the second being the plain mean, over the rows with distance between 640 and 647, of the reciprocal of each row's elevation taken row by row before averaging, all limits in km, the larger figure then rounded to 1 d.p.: 13.1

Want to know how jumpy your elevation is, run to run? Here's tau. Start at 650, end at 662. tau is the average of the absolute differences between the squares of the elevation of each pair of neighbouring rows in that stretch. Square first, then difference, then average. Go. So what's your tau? 24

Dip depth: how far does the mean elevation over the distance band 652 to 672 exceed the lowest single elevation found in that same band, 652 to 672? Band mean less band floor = 2.1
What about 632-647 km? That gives 0.4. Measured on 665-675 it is 0.5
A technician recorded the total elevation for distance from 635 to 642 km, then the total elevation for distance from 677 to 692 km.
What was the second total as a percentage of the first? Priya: 177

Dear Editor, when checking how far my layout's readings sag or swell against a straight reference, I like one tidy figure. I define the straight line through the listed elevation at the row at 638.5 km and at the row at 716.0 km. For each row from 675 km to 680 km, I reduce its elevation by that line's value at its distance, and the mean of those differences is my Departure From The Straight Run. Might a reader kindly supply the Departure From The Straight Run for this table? 1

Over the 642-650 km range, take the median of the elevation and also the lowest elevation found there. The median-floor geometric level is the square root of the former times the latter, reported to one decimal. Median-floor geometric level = 15.0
